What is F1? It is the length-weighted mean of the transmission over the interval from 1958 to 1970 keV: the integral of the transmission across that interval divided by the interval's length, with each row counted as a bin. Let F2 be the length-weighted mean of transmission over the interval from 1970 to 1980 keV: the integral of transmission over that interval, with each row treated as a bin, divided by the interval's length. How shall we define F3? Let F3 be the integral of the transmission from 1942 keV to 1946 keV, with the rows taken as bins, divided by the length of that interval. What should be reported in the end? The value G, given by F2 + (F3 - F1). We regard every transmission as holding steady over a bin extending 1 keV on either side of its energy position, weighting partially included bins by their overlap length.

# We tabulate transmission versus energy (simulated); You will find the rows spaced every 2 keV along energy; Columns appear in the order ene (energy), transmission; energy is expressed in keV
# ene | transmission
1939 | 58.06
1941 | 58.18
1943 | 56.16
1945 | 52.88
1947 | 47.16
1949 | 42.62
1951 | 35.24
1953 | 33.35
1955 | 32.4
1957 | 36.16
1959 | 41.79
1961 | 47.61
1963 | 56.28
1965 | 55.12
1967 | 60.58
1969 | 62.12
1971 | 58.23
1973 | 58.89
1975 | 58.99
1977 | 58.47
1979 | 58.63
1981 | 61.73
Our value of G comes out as 59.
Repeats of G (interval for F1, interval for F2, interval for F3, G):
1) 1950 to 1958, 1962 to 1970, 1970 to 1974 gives 83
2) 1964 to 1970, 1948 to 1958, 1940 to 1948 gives 30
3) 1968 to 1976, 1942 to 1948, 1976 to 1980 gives 51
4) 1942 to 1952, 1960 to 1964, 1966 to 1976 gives 65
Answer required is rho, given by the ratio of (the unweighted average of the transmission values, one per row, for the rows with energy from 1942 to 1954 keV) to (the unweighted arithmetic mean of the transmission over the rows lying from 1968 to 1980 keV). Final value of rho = 0.75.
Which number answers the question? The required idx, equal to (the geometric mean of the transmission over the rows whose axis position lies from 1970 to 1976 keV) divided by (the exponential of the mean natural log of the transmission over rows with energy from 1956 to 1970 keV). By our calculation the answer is 1.16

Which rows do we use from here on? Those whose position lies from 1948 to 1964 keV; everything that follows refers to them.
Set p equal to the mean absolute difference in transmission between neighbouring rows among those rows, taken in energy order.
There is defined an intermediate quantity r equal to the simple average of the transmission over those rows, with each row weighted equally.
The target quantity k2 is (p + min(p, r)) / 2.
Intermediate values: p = 4.9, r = 41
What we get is 4.9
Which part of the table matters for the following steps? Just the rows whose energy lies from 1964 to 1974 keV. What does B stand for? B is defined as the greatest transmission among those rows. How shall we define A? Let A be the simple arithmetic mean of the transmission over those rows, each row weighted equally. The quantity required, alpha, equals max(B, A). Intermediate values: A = 59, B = 62.12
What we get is 62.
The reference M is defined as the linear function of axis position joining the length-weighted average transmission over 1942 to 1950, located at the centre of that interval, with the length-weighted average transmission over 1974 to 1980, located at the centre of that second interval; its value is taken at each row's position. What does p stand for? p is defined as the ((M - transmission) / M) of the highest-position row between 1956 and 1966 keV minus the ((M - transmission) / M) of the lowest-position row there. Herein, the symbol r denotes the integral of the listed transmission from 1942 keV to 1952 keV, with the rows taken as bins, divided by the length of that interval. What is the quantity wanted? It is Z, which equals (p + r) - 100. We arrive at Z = -54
